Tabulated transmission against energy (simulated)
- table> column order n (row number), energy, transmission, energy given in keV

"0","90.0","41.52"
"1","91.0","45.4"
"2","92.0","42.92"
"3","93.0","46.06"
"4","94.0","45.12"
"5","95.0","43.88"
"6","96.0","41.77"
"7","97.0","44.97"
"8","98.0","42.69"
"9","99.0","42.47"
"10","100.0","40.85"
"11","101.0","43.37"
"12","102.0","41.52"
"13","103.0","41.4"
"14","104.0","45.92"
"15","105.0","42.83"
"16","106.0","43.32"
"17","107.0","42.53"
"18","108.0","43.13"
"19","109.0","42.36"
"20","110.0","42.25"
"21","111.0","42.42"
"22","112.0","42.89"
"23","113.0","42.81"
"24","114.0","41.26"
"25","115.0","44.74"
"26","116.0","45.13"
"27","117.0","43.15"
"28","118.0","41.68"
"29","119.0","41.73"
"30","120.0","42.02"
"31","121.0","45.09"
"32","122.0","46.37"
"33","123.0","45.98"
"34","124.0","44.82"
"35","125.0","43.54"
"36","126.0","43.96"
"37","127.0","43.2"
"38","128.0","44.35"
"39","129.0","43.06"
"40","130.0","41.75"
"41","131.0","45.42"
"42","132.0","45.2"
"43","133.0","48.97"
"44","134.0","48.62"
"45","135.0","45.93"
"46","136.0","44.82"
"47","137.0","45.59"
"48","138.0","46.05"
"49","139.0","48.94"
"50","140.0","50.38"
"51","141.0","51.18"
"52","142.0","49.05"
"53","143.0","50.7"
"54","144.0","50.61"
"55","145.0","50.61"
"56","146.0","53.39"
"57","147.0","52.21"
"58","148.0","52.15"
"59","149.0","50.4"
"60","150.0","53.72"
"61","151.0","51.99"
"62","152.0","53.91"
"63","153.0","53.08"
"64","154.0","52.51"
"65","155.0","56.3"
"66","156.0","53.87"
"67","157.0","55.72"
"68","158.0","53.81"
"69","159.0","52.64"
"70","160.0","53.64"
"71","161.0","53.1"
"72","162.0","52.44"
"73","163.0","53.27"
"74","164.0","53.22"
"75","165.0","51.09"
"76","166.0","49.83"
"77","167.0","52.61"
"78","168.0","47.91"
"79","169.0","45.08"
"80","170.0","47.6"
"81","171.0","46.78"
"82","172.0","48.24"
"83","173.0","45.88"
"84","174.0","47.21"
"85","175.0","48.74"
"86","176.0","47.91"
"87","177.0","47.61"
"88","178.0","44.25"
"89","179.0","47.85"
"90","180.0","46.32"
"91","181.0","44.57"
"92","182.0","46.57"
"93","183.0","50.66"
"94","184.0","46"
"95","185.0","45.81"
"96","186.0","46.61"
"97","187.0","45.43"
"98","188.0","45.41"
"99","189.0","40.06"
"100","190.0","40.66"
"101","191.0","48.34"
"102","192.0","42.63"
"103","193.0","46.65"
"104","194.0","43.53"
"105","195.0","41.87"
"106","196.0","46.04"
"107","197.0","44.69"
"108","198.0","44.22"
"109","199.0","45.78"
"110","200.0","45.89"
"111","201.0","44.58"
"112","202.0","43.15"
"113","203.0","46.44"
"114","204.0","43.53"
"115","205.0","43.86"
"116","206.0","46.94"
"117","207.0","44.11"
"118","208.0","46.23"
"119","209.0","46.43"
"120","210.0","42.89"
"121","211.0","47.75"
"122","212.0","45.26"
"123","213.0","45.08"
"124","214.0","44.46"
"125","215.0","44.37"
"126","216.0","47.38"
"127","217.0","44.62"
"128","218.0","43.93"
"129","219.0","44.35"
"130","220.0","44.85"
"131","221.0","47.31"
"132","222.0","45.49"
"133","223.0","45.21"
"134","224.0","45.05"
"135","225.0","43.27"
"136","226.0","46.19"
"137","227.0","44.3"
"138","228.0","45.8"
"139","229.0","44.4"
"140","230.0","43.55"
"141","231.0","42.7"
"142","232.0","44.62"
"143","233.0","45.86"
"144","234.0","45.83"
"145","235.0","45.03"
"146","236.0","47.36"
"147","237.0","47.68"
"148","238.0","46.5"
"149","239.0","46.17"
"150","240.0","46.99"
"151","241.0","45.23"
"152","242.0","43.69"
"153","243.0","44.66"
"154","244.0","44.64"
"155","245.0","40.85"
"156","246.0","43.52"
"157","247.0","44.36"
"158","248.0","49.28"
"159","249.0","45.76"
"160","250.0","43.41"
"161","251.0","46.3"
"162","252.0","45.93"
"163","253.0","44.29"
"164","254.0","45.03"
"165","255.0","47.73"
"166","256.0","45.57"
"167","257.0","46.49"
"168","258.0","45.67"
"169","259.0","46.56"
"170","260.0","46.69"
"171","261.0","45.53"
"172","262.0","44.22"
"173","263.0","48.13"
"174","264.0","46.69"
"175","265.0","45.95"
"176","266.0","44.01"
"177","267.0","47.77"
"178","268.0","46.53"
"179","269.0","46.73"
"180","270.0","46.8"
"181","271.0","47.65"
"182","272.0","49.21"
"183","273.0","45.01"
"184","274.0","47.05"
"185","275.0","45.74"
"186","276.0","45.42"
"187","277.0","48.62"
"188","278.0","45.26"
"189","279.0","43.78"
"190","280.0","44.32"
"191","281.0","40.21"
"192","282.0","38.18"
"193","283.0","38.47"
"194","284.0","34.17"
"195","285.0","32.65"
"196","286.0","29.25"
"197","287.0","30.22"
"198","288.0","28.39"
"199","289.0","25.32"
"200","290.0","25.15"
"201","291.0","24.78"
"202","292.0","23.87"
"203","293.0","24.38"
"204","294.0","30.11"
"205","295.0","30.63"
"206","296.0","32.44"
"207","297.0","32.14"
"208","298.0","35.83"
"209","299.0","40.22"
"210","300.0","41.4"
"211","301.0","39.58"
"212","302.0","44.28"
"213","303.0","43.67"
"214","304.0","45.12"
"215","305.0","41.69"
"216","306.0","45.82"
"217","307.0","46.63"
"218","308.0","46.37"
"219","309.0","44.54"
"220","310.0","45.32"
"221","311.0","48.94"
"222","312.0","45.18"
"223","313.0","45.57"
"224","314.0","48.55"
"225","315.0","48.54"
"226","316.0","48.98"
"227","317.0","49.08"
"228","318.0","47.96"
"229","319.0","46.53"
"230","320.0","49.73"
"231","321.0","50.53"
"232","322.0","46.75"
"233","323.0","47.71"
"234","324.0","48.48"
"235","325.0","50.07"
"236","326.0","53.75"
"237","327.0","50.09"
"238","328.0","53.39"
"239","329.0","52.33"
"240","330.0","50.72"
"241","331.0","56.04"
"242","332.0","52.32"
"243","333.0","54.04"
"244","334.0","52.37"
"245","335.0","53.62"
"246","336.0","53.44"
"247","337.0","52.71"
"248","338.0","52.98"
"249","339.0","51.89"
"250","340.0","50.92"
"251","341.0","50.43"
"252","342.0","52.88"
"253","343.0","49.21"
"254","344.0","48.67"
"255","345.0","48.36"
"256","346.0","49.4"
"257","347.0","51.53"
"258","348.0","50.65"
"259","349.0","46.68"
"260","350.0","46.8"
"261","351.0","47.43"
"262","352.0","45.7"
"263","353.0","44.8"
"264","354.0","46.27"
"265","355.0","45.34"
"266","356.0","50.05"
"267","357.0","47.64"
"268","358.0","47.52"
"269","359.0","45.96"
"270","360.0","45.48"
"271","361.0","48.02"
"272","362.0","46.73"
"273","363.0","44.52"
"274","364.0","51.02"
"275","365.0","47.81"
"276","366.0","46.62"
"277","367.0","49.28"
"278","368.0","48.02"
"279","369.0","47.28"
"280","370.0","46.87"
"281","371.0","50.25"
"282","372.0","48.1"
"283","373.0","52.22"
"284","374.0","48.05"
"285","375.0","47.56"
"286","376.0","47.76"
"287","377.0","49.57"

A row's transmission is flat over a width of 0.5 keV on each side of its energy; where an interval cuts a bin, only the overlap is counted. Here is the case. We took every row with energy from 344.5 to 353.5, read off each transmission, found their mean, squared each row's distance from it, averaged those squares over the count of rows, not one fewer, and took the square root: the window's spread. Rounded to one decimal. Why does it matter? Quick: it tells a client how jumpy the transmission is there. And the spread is 2.1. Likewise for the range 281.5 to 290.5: 4.7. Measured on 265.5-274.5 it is 1.4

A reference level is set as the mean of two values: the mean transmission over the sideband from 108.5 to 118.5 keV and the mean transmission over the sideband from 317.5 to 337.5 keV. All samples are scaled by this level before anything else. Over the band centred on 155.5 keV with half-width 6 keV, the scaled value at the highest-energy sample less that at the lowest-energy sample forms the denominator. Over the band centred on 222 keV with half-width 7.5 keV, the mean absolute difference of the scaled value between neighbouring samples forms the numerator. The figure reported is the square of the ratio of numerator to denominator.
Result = 6.2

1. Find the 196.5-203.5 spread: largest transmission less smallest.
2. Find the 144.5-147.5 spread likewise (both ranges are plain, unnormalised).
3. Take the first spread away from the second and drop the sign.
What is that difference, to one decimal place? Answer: 0.5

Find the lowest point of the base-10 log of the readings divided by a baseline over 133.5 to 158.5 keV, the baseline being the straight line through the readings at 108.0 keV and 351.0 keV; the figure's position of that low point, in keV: 136.0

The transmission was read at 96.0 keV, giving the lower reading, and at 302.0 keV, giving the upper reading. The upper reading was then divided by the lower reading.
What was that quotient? 1.06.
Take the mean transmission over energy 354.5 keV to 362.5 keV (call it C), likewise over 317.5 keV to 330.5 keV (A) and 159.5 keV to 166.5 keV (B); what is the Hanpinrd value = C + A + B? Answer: 149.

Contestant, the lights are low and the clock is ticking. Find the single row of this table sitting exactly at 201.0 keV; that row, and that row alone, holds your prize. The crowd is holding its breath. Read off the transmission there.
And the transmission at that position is 44.58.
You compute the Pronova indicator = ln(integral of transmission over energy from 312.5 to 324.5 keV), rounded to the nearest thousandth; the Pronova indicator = 6.360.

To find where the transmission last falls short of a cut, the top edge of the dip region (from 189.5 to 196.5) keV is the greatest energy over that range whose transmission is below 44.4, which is 195.0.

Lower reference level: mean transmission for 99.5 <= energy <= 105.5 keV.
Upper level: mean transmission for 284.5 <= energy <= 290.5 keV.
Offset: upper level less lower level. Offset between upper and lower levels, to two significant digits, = -14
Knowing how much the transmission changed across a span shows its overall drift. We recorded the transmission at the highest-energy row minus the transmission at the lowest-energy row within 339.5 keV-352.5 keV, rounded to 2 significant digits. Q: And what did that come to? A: -5.2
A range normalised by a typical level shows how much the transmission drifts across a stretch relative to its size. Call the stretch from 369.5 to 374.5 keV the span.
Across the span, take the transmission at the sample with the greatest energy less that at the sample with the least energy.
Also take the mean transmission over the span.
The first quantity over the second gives 0.02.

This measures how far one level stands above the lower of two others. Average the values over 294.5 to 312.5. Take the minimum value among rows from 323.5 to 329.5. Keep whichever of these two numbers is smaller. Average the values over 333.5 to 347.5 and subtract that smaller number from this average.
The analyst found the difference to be 10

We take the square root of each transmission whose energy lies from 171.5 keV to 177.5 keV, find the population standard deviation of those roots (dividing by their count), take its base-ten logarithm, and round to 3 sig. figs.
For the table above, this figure -1.18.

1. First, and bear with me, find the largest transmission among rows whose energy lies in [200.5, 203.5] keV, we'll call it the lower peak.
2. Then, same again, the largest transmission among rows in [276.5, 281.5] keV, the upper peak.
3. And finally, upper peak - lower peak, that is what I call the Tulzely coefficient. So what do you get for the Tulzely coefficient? 2.2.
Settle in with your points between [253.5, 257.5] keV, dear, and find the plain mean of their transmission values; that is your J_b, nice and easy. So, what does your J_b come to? 46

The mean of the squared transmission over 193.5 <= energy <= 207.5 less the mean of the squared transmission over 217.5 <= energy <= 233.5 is -16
